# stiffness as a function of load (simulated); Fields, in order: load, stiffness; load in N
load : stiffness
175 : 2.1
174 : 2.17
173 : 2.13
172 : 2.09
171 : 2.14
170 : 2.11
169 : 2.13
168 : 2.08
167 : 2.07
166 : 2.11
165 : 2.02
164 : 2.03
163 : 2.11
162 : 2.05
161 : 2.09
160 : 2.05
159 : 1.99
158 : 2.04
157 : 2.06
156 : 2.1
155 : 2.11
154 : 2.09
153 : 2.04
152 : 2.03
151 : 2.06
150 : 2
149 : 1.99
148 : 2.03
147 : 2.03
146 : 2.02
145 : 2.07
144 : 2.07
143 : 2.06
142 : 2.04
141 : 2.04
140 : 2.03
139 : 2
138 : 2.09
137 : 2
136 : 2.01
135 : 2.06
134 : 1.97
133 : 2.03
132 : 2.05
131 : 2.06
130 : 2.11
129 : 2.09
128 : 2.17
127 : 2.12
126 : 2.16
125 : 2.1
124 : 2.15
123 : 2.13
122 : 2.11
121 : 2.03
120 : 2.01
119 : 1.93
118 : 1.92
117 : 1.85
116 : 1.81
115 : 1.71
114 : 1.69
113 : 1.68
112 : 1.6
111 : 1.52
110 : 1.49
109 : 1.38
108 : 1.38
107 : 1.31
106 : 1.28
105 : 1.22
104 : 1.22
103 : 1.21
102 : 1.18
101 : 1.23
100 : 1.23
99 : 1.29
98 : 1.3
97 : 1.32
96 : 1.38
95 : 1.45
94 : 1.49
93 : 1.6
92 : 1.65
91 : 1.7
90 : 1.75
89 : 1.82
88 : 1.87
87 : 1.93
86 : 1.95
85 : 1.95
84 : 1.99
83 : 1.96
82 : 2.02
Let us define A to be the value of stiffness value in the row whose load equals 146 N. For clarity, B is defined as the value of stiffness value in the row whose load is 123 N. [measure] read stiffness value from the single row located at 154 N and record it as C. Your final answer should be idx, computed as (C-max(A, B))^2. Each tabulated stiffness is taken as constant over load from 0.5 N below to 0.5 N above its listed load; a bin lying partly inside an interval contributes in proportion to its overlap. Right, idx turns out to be 0.00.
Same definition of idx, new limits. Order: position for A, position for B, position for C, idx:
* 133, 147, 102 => 0.72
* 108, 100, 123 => 0.56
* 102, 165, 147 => 0.00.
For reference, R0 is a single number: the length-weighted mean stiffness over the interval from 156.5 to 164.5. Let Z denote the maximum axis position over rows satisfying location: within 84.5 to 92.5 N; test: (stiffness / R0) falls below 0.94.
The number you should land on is 92 N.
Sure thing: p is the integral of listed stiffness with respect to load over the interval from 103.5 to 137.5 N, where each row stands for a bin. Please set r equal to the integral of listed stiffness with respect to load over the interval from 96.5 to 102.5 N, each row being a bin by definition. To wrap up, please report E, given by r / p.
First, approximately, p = 62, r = 8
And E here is 0.1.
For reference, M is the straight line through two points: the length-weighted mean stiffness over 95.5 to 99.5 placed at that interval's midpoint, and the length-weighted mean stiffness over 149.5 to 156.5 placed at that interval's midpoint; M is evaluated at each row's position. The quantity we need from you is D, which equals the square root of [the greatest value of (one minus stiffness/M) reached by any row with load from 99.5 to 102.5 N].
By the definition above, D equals 0.38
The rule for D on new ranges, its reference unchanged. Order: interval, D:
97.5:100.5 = 0.30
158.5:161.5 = 0.27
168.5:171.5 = 0.28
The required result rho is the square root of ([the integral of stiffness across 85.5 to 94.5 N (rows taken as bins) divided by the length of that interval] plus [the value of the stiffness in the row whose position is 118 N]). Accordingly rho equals 1.92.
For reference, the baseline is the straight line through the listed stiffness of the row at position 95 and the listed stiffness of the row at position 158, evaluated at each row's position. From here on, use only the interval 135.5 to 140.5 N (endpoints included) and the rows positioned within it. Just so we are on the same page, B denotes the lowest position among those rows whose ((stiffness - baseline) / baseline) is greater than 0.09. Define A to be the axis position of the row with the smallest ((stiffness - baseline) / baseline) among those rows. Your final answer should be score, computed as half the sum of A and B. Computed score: 137.5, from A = 139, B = 136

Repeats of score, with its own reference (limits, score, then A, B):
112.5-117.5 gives 114.5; 113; 116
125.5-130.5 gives 127.5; 129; 126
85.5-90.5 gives 88.0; 90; 86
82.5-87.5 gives 85.0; 87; 83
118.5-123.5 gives 119.0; 119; 119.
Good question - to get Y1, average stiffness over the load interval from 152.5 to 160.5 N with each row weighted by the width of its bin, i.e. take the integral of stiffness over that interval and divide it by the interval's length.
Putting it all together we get 2.06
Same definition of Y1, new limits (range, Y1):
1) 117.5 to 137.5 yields 2.06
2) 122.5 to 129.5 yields 2.13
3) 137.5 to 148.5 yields 2.04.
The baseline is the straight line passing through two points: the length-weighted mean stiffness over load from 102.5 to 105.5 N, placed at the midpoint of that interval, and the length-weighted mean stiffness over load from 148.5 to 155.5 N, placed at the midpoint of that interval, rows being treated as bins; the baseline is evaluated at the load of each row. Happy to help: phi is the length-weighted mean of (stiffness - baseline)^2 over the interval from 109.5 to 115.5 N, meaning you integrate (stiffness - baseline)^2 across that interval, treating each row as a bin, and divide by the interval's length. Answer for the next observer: 0.07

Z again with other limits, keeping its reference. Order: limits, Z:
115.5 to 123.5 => 118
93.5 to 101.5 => 101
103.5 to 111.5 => 111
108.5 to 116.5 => 116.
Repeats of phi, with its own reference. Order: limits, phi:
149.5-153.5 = 0.00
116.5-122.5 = 0.24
